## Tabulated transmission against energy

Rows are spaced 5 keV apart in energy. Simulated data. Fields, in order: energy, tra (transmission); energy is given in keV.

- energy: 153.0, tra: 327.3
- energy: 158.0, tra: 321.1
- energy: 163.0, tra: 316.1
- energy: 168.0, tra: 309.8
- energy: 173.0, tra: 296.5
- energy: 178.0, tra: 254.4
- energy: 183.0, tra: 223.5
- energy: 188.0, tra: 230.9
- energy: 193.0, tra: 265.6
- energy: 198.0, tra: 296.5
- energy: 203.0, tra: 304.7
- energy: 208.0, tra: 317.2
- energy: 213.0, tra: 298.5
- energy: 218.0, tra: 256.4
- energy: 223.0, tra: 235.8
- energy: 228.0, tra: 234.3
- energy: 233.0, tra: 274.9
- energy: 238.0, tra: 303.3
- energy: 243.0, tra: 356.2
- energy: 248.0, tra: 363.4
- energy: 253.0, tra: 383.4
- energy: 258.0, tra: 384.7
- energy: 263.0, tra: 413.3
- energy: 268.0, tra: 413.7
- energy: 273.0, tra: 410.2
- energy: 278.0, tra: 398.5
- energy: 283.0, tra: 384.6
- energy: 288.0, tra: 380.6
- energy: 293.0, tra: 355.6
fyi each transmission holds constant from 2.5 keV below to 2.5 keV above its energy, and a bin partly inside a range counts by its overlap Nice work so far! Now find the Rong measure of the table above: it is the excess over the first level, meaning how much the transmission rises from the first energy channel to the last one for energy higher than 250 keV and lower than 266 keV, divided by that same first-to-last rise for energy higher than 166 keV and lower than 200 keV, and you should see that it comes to -2.2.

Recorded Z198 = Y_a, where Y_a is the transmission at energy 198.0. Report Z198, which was 296.5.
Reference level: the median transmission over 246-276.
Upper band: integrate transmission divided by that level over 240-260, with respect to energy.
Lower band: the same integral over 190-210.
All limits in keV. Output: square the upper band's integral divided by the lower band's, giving 1.6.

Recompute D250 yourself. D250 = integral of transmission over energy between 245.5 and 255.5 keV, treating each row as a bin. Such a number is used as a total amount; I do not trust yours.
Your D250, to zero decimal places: 3734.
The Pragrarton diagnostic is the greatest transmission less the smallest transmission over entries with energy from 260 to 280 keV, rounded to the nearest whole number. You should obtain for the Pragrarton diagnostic 15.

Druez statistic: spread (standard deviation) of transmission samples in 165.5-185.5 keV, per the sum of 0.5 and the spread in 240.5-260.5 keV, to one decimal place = 2.7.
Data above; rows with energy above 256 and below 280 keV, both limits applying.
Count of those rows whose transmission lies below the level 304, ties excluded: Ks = 0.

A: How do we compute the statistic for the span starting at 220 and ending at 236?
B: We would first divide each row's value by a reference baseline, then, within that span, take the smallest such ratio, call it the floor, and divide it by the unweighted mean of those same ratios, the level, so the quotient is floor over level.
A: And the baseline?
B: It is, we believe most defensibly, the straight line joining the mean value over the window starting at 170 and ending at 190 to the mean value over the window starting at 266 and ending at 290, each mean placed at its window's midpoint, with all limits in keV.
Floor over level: 0.94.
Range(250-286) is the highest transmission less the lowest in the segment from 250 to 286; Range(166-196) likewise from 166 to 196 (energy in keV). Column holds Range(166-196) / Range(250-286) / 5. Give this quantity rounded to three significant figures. 0.570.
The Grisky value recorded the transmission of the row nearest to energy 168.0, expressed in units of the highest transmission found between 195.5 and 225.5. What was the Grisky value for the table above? 0.98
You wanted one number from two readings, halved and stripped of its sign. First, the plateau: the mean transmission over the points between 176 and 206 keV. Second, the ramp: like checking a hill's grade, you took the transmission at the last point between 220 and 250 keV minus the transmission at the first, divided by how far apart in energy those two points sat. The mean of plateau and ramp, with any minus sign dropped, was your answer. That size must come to 134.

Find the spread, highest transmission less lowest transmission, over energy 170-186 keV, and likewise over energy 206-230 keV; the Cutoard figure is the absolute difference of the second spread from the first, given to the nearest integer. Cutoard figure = 10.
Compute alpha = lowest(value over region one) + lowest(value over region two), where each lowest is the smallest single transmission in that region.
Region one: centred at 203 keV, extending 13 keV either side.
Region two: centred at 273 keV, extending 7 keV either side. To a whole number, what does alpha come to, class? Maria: 664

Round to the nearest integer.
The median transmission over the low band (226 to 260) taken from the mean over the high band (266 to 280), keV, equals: 51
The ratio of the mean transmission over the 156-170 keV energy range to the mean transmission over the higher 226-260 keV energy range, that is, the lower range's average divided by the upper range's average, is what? 0.96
